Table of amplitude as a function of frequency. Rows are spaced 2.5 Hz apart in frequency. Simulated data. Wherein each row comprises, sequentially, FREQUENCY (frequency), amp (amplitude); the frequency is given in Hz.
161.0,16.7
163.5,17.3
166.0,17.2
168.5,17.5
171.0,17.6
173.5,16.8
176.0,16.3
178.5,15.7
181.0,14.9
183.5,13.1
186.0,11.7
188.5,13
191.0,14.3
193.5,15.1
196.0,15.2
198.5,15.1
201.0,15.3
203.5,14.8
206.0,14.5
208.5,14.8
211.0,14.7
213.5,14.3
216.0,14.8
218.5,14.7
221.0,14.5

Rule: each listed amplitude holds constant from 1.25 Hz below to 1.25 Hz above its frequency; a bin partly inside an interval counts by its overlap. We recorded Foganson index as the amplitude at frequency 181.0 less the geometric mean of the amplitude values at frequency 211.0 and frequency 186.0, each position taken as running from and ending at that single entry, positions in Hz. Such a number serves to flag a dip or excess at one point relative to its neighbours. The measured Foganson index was 1.8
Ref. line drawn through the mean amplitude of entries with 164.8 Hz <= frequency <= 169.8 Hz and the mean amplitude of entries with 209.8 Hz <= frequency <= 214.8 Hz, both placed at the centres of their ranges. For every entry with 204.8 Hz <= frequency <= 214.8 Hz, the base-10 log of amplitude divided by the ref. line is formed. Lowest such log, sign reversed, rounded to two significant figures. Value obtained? 0.012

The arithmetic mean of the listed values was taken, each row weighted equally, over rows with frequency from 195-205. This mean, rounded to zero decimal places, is 15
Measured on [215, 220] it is 15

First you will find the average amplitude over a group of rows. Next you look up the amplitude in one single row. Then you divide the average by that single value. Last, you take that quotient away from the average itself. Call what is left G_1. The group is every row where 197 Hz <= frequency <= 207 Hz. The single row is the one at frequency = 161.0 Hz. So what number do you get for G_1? 14.0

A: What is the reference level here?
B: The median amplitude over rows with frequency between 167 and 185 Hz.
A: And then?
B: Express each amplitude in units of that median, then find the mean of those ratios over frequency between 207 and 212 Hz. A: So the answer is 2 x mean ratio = 1.81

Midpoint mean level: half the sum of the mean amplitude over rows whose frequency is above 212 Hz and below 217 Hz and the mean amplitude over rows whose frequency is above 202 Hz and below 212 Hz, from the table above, 14.6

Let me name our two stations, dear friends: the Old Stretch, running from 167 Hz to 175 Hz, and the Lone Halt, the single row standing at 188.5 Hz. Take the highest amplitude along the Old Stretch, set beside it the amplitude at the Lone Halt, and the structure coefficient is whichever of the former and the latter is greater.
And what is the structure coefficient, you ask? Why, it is 17.6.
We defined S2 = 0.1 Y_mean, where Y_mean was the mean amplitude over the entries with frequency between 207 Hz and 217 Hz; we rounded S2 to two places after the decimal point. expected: 1.46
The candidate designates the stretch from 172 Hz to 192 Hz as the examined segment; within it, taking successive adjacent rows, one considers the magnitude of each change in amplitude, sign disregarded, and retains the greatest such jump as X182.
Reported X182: 1.8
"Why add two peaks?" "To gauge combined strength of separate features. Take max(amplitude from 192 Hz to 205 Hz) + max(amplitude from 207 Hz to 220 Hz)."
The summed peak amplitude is 30.1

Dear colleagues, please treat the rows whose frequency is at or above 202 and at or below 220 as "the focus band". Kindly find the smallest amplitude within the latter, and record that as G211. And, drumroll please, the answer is 14.3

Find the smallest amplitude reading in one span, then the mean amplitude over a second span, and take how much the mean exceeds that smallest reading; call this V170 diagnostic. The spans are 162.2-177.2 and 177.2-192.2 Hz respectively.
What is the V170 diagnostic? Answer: -2.5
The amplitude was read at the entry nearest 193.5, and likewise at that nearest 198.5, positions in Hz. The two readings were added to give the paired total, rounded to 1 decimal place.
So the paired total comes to 30.2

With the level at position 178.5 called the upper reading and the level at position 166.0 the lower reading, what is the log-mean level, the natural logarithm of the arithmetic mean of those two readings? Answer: 2.800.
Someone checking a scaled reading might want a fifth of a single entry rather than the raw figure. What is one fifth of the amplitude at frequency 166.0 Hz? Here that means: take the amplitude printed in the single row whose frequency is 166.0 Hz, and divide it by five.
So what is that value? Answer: 3.4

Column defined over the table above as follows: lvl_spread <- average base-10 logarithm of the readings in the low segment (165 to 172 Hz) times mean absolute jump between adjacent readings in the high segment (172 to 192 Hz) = 1.4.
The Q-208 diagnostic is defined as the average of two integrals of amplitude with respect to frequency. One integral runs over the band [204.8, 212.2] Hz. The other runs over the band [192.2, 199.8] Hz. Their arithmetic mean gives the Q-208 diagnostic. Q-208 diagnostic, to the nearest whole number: 112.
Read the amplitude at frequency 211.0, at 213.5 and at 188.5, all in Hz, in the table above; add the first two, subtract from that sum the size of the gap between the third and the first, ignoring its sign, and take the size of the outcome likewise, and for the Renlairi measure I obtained 27.3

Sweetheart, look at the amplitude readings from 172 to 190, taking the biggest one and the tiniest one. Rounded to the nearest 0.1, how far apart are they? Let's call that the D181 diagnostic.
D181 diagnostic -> 5.1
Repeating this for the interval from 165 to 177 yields 1.3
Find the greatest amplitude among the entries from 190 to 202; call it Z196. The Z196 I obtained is 15.3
